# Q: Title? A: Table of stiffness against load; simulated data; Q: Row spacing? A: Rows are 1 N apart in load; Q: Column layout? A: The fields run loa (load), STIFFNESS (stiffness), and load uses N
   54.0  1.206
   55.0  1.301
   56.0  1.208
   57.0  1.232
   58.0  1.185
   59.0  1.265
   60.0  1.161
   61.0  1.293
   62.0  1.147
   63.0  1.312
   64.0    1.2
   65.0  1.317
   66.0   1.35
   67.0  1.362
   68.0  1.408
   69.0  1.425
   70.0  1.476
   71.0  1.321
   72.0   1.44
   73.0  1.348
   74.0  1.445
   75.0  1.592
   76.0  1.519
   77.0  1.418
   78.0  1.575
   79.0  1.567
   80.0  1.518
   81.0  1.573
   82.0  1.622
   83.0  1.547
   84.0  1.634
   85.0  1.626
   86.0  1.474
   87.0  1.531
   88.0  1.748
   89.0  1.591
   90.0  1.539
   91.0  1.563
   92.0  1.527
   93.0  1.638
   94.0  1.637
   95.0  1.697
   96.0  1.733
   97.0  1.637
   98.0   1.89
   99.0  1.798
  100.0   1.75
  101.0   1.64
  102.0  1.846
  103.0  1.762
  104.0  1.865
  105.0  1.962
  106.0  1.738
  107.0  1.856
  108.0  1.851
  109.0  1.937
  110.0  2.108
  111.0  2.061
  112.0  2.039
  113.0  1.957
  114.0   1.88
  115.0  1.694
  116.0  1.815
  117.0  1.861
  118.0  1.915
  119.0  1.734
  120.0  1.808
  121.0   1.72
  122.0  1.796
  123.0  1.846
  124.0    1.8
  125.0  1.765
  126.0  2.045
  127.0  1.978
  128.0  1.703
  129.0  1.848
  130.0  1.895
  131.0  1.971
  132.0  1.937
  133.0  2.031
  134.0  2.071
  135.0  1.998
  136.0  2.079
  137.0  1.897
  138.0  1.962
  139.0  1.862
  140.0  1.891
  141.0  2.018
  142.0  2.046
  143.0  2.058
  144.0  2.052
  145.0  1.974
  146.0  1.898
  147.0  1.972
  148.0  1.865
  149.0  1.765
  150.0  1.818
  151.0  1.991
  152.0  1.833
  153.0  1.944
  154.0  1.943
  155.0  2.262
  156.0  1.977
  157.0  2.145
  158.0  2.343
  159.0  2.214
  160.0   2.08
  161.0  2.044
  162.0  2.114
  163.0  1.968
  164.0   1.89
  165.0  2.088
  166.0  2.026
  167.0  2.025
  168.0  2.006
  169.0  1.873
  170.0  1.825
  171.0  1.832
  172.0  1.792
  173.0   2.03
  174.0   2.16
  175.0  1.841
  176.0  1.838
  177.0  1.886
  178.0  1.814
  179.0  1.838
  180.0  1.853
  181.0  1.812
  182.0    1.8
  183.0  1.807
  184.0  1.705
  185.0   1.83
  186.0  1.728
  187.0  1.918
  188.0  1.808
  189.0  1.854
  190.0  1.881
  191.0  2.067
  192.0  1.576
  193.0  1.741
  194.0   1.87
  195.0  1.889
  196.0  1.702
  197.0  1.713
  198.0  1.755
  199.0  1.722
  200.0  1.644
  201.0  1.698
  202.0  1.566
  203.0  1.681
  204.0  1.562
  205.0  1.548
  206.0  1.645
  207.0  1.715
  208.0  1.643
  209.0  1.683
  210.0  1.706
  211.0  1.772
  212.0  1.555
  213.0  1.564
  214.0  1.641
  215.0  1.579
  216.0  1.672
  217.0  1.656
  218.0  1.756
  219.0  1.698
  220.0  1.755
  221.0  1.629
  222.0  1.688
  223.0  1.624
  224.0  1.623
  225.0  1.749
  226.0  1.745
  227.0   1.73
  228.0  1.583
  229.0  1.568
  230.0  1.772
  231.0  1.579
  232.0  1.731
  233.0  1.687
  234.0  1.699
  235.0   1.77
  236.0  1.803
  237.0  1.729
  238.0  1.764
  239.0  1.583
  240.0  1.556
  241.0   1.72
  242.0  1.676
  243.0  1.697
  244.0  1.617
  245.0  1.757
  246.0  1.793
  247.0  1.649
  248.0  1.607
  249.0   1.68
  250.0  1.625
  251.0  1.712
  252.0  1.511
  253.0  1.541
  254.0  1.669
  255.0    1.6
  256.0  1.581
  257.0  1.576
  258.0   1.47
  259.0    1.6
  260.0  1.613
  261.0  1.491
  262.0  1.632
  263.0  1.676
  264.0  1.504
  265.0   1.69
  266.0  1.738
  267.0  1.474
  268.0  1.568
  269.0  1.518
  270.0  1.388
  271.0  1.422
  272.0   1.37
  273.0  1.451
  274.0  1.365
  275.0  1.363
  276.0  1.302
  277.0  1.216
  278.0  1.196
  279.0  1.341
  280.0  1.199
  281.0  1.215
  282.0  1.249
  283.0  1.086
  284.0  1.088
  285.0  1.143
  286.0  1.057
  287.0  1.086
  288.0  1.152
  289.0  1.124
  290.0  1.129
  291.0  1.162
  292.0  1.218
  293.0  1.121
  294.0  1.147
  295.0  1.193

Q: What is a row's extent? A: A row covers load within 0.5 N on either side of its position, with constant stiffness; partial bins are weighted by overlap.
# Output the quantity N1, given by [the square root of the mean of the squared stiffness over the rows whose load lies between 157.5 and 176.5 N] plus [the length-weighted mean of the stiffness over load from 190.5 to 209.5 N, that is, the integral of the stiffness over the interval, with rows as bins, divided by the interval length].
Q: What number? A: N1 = 3.71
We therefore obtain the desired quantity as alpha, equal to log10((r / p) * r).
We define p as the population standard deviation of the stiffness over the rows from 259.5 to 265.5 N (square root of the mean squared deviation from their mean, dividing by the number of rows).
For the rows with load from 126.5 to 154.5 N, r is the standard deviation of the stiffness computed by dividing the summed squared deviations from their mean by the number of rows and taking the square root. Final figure -0.96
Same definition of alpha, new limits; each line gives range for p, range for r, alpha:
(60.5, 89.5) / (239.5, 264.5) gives -1.32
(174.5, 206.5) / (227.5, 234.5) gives -1.30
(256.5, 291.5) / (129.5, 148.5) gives -1.60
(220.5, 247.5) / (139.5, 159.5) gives -0.54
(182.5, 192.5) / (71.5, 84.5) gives -1.26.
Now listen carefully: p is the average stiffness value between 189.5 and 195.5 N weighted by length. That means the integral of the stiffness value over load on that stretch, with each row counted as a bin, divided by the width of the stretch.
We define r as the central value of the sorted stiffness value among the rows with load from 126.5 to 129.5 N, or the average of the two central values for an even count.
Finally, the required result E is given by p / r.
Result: 1.0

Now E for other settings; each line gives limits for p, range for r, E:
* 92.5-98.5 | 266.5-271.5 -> 1.2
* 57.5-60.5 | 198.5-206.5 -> 0.7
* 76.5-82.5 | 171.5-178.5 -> 0.8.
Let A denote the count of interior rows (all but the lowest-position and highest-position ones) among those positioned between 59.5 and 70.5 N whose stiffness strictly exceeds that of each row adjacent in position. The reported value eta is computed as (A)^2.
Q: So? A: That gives 4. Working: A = 2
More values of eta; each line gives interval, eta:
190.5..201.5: 4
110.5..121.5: 4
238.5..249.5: 9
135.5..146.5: 4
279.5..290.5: 9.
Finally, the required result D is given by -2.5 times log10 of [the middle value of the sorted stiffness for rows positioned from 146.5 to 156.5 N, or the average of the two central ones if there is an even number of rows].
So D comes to -0.72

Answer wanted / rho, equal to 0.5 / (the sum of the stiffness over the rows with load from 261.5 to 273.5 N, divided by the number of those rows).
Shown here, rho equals 0.33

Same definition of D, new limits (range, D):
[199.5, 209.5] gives -0.54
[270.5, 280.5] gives -0.33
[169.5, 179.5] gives -0.66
